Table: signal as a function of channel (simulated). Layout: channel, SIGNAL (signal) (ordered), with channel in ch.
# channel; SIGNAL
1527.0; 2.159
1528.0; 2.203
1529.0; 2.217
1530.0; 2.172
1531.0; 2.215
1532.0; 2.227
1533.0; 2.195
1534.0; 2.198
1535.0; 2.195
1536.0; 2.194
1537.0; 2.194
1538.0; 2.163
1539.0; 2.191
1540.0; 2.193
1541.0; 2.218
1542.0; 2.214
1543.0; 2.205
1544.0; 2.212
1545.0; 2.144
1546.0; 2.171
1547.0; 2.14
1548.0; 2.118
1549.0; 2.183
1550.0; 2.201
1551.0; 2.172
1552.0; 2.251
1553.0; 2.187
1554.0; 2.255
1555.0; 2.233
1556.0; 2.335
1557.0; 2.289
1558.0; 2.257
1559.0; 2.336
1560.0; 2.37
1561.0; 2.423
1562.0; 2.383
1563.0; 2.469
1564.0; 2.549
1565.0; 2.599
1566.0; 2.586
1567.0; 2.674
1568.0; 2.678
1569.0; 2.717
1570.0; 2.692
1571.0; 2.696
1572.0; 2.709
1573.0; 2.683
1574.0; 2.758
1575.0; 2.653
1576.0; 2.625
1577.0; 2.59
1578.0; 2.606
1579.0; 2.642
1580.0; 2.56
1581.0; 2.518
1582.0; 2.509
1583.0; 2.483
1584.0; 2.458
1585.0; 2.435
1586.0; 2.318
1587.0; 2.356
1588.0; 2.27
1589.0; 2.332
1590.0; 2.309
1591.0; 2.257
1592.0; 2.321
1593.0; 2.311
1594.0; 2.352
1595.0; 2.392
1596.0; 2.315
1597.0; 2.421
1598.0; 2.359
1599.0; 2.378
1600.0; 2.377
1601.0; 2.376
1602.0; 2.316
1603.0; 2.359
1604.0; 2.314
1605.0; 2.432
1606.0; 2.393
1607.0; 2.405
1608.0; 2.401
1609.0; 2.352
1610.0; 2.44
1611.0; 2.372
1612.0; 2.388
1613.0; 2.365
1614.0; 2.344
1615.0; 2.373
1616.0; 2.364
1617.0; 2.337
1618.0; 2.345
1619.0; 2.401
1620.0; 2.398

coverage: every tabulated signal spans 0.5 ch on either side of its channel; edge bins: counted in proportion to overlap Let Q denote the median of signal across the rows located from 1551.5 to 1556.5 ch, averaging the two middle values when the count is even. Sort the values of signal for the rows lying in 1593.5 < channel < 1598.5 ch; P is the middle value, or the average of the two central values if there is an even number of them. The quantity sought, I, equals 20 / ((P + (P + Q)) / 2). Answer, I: 5.74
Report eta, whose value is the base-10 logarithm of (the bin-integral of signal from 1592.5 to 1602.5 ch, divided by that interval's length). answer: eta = 0.37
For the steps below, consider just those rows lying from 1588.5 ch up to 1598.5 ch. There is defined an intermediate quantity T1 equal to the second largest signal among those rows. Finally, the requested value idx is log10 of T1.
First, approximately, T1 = 2.392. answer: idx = 0.38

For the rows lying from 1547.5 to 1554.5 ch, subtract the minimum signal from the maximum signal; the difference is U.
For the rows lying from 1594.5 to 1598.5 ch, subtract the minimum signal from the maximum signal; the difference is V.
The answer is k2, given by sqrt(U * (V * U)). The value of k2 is 0.045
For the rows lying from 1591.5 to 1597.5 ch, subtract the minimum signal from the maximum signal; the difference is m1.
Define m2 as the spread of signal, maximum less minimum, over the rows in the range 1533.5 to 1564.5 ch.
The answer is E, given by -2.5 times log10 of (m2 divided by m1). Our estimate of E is -1.5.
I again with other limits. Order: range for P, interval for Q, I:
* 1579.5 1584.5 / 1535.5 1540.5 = 5.55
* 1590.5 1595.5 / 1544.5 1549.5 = 5.89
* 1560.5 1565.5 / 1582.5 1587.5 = 5.43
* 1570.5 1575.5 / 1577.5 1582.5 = 5.03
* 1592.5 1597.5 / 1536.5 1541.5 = 5.80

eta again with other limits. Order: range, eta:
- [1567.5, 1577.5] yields 0.43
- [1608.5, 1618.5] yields 0.37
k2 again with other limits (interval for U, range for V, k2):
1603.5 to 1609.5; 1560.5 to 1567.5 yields 0.064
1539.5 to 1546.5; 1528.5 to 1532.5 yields 0.017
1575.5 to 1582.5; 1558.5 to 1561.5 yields 0.039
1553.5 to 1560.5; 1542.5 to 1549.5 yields 0.042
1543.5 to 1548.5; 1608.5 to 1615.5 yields 0.029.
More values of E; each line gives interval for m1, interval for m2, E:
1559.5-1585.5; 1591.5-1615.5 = 1.2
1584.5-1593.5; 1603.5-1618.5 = 0.4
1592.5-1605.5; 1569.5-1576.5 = -0.1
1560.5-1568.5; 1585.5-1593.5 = 1.2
